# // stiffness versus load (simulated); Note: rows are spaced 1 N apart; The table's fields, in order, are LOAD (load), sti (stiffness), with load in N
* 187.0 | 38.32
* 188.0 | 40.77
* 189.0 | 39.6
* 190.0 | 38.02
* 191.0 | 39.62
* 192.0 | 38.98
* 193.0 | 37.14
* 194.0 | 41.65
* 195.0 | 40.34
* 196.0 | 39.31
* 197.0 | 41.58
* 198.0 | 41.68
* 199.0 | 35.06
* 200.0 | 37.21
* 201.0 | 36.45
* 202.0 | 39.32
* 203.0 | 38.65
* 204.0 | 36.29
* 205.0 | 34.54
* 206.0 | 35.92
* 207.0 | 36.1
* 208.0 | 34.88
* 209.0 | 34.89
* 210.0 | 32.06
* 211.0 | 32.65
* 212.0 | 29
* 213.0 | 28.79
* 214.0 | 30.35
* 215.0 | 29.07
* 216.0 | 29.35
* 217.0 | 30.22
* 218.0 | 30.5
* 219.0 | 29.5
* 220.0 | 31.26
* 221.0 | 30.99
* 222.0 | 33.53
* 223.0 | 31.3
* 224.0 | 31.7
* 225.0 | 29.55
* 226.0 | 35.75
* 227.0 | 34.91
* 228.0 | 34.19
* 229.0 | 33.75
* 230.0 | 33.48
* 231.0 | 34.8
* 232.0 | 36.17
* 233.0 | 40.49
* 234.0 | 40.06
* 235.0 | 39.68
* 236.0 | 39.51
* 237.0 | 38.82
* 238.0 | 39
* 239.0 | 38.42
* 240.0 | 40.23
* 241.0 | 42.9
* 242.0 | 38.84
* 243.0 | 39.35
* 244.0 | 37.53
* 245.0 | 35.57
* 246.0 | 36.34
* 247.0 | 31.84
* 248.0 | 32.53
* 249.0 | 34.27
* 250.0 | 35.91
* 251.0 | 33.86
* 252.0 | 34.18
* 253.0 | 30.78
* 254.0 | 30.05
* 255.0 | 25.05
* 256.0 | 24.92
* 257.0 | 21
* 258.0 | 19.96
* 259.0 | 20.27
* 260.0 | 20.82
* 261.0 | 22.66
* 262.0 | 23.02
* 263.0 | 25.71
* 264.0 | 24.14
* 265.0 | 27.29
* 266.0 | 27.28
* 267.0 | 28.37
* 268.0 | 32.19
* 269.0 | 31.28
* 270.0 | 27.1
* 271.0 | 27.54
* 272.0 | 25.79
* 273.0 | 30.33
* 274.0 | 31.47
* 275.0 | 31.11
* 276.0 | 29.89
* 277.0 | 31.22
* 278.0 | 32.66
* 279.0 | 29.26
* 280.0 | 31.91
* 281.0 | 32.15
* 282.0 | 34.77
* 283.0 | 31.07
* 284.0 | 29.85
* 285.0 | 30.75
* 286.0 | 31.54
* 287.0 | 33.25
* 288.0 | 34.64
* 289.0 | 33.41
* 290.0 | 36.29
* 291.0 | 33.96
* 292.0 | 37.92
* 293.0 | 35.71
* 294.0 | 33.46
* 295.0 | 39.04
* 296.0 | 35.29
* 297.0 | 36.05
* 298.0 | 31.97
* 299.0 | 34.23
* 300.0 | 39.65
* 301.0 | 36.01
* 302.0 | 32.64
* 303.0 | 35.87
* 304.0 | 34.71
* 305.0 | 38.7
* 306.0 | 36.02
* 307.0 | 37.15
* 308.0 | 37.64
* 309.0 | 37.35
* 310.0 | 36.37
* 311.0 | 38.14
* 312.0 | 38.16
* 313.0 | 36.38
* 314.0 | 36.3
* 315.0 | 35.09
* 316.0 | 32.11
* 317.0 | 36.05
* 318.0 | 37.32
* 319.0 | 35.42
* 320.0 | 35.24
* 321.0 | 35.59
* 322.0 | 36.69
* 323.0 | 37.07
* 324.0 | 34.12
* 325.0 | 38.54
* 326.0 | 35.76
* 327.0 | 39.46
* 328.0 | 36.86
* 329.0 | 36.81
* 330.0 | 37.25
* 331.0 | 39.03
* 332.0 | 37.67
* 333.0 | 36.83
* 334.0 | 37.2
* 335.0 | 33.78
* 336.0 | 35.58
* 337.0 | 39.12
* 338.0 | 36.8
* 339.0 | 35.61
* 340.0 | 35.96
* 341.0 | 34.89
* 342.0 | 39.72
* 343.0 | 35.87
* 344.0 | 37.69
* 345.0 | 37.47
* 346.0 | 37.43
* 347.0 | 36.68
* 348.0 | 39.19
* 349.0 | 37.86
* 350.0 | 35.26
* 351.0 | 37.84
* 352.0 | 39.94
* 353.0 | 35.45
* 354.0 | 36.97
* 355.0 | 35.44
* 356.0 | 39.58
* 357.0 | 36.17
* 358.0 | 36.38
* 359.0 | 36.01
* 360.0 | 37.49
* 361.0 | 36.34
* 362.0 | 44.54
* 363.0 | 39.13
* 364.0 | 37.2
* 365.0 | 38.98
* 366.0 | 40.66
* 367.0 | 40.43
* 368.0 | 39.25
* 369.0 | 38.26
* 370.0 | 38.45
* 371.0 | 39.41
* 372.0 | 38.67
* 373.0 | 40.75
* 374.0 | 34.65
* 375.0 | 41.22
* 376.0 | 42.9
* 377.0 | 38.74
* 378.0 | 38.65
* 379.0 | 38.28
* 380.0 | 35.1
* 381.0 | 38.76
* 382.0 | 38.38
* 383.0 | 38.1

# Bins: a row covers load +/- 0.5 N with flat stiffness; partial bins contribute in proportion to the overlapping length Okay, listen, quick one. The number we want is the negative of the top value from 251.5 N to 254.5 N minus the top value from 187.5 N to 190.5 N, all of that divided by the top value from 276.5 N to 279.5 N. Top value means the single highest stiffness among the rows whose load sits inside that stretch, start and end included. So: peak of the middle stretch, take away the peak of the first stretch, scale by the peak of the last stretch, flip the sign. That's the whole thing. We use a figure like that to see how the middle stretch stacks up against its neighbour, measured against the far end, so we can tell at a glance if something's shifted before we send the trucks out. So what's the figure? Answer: 0.20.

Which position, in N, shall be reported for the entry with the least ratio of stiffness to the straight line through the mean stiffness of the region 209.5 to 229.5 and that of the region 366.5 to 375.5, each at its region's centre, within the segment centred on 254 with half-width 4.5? 258.0 N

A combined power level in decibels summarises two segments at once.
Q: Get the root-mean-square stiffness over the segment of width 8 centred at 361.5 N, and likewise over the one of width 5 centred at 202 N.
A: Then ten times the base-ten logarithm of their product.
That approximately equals 31.6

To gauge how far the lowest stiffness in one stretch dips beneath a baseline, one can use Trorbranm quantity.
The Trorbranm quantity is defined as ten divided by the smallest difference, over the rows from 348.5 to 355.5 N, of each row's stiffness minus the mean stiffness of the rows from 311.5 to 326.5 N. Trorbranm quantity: -14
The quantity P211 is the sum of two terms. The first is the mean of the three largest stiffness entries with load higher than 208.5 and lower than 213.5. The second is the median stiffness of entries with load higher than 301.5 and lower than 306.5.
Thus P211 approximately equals 69.1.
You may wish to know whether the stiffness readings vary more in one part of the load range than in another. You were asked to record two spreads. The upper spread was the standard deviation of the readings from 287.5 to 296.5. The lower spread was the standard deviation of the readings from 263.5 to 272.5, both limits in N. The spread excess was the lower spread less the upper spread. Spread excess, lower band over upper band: 0.5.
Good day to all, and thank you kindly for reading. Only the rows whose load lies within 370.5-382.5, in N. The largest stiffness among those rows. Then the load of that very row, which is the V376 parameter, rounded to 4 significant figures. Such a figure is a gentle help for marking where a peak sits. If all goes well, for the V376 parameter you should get 376.0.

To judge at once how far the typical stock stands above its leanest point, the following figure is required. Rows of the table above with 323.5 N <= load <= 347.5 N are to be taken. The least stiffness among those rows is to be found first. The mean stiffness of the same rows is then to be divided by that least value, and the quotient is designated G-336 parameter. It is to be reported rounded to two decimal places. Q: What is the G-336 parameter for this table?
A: 1.09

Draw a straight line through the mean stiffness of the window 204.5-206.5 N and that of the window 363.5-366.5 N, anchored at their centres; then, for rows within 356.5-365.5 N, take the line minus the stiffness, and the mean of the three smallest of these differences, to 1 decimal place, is -2.0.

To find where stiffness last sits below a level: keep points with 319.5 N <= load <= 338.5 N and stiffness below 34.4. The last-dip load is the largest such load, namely 335.0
